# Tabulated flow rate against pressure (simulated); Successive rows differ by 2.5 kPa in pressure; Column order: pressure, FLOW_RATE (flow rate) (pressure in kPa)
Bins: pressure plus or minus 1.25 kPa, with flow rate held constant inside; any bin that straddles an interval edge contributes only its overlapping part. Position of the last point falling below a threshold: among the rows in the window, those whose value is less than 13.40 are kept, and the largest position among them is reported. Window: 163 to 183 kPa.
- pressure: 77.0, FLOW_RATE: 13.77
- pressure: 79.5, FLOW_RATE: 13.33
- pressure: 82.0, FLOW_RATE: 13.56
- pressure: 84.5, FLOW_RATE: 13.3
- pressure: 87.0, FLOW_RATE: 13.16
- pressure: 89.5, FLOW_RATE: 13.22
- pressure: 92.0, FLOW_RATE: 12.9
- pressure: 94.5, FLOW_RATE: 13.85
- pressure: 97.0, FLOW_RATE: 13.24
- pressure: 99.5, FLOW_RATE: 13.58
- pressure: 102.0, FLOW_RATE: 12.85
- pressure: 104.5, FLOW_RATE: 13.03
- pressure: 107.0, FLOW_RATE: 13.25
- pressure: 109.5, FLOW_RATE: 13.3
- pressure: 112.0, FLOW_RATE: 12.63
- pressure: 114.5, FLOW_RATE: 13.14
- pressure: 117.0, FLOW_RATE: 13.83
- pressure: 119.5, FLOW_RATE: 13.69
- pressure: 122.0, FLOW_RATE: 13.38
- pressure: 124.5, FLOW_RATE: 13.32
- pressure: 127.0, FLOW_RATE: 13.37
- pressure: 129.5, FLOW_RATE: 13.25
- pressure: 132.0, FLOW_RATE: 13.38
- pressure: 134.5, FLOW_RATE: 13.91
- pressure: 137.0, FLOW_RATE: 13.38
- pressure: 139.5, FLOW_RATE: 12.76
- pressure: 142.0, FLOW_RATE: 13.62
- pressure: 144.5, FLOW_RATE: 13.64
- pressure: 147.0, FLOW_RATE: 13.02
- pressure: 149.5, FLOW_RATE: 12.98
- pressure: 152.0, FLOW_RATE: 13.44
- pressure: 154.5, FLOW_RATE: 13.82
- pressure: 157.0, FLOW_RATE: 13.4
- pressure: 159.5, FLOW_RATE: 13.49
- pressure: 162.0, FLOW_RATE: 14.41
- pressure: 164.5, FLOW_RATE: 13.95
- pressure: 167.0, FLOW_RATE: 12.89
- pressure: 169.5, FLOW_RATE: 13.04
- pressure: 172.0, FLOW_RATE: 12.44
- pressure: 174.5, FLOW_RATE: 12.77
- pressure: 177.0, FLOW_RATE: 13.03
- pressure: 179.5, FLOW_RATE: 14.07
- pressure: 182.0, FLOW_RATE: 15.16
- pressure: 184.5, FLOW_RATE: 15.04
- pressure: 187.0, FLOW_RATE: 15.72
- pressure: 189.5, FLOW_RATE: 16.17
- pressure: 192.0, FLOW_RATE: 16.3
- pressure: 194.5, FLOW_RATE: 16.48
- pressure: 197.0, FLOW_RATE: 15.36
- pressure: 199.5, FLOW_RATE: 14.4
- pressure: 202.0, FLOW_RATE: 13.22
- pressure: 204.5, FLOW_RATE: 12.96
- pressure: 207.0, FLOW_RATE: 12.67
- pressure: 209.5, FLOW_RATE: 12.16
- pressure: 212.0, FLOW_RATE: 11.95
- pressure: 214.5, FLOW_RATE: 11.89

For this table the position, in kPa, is 177.0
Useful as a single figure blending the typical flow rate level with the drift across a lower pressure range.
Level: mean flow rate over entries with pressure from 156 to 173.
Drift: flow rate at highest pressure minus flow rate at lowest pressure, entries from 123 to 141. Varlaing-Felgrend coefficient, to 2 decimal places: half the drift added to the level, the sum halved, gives 6.55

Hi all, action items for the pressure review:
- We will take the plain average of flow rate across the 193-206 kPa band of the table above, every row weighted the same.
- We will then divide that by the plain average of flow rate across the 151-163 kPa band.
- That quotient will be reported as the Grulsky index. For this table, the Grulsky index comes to 1.06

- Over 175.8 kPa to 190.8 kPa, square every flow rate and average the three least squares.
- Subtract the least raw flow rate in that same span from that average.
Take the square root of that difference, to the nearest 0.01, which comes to 13.60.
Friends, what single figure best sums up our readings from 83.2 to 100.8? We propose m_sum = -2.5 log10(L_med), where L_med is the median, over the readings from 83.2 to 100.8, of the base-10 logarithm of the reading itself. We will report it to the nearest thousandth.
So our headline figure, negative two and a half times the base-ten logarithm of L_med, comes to -0.125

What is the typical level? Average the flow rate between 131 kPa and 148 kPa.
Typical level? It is 13.4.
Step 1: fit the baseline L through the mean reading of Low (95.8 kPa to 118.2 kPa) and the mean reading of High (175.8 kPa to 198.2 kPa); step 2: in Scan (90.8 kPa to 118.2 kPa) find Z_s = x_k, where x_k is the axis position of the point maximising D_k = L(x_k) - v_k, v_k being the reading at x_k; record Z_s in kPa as 112.0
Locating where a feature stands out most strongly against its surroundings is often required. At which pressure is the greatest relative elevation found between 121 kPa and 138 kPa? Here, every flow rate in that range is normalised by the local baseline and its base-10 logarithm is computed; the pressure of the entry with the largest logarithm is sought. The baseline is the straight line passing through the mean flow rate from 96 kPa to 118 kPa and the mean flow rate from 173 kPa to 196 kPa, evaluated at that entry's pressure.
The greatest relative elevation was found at 134.5 kPa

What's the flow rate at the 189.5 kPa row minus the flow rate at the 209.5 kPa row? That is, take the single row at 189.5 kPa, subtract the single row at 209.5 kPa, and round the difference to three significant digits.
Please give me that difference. 4.01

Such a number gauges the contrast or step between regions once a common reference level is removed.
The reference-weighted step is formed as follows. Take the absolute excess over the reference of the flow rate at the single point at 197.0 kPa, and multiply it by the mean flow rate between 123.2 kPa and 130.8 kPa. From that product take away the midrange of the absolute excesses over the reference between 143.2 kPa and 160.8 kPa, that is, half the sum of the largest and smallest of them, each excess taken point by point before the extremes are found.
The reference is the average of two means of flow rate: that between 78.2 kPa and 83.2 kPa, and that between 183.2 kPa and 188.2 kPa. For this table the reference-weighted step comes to 12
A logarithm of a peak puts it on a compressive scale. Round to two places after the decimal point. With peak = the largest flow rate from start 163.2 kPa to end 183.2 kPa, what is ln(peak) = 2.72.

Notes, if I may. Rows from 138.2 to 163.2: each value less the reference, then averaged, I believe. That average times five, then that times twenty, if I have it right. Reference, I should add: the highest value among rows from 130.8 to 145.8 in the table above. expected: -45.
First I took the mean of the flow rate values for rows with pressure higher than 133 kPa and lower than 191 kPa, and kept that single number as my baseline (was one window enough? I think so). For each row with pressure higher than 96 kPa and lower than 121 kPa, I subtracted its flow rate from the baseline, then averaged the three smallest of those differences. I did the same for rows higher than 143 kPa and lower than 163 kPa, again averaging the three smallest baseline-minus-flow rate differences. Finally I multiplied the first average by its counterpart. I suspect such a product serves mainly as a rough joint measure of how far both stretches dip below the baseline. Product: -0.01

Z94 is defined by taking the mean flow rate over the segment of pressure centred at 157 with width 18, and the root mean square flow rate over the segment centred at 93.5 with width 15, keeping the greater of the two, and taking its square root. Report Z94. 3.69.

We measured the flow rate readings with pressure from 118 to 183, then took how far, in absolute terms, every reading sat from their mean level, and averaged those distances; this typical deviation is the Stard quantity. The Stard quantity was 0.41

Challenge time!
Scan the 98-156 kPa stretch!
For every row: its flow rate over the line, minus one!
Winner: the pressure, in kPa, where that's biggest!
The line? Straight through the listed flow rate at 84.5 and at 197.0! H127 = 99.5 kPa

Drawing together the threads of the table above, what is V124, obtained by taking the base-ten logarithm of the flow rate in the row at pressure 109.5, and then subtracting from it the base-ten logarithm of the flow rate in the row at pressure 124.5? -0.001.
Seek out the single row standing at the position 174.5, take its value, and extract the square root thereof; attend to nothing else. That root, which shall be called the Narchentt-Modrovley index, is 3.57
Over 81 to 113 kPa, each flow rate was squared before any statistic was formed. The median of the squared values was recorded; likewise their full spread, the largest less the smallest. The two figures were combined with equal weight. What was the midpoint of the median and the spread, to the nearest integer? 104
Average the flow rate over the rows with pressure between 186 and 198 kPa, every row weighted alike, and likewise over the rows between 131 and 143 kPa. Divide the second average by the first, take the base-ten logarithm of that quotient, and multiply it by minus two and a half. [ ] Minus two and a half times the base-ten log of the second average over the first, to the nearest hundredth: 0.19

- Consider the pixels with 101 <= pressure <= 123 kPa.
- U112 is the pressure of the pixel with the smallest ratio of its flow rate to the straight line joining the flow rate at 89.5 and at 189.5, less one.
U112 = 112.0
